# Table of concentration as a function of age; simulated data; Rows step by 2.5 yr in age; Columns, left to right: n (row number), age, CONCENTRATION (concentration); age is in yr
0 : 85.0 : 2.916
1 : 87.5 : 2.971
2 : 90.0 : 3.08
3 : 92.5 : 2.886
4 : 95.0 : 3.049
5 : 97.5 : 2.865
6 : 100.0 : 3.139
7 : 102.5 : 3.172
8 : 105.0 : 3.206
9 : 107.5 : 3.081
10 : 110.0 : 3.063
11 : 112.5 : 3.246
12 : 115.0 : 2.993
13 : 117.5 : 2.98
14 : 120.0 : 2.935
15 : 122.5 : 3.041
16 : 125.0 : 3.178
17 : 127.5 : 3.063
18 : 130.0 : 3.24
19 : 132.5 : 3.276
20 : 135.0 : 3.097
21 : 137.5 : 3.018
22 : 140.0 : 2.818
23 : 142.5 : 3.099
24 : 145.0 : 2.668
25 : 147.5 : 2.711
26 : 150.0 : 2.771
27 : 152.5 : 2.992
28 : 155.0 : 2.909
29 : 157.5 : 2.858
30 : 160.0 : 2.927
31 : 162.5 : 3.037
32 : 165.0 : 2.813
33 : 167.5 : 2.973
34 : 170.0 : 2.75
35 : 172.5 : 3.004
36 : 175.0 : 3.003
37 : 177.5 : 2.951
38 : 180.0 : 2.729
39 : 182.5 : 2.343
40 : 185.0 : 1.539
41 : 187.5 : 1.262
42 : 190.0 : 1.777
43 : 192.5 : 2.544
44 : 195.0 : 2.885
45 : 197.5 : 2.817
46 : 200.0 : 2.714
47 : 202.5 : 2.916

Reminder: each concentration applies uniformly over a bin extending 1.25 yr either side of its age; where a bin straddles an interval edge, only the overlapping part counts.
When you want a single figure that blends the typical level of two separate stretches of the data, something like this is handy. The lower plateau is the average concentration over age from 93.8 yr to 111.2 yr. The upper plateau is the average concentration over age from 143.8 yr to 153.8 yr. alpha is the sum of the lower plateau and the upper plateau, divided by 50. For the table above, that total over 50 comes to 0.117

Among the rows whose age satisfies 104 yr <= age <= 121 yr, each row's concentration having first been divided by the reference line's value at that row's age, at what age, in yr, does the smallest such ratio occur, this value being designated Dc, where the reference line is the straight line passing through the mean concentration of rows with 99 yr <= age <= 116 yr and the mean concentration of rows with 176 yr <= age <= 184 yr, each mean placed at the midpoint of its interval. 120.0 yr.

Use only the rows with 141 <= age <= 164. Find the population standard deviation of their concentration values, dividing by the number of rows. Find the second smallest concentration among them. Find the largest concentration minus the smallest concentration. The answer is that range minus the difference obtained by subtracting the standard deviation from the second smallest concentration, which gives -2.14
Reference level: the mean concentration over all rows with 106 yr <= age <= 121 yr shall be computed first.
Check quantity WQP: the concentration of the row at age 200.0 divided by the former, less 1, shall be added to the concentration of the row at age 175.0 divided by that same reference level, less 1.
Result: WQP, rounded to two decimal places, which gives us -0.13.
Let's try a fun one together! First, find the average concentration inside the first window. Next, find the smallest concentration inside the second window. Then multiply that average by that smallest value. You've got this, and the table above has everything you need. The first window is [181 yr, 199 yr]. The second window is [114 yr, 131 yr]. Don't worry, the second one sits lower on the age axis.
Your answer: 6.4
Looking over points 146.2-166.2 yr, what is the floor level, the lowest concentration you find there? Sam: 2.711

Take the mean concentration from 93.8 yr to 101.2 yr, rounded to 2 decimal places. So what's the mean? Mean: 3.02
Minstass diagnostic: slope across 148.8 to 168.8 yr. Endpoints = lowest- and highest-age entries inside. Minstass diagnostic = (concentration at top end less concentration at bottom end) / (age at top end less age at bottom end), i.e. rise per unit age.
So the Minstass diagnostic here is 0.012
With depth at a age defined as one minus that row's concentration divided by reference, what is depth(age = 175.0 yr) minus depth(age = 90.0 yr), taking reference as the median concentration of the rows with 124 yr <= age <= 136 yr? 0.024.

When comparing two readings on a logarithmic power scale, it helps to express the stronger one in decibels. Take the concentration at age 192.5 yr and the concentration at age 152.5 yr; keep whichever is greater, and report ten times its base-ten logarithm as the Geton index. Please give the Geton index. 4.8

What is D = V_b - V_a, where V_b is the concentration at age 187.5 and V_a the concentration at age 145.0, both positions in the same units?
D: -1.41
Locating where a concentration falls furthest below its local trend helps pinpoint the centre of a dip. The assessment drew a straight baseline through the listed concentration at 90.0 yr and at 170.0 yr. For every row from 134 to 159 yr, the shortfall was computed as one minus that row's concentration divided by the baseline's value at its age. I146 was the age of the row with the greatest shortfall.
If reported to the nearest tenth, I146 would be 145.0 yr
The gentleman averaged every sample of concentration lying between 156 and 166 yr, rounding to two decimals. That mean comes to 2.91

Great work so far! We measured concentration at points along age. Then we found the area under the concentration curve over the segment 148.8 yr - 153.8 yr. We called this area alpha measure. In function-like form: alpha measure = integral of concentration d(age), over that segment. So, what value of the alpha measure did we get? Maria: 14.4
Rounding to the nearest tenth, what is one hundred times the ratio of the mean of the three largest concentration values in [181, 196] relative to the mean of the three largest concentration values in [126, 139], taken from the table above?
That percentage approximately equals 80.8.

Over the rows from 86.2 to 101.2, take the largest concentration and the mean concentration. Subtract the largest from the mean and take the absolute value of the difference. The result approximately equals 0.141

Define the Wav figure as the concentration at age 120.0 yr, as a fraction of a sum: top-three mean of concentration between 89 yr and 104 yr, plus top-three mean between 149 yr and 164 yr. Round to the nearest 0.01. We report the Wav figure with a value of 0.48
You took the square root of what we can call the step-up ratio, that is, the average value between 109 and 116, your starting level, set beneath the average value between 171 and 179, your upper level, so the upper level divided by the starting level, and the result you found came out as 0.98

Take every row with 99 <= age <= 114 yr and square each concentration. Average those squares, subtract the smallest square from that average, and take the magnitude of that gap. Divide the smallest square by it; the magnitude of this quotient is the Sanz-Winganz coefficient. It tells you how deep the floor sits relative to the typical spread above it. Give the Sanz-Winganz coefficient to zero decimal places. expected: 17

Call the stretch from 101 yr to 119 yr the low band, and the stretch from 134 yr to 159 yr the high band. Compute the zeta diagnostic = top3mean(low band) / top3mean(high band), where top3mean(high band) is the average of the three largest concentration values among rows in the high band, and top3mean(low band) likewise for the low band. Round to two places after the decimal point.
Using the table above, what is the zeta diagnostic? 1.04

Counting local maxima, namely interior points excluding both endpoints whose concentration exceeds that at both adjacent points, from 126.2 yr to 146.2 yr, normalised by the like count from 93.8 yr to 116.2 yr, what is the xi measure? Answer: 1.00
